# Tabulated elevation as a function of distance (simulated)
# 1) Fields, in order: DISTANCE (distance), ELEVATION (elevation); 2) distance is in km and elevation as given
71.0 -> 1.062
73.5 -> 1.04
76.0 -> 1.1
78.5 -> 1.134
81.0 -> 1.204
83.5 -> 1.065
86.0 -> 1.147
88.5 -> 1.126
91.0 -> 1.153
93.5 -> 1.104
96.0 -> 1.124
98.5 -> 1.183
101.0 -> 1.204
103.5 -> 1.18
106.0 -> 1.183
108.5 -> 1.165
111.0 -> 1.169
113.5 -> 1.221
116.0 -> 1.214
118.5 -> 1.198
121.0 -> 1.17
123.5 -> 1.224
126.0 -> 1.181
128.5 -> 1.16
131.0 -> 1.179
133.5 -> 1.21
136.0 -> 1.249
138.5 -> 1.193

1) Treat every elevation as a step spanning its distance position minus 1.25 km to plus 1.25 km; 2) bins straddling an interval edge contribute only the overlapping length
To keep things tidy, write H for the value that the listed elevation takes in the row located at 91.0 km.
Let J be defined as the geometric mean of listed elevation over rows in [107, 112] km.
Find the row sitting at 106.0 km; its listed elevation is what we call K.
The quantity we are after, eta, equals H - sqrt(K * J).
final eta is -0.022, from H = 1.153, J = 1.167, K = 1.183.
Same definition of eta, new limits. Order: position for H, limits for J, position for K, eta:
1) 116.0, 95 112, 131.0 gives 0.038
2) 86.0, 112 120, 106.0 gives -0.050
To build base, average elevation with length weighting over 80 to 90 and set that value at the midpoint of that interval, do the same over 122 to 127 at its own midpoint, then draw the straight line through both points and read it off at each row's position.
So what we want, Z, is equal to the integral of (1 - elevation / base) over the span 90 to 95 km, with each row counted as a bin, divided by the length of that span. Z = 0.0174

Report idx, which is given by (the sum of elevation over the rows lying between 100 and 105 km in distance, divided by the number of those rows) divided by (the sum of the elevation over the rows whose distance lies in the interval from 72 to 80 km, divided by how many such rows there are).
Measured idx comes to 1.09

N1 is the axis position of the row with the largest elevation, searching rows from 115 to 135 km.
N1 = 123.5 km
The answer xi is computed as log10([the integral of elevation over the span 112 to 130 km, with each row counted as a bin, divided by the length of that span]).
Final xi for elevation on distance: 0.077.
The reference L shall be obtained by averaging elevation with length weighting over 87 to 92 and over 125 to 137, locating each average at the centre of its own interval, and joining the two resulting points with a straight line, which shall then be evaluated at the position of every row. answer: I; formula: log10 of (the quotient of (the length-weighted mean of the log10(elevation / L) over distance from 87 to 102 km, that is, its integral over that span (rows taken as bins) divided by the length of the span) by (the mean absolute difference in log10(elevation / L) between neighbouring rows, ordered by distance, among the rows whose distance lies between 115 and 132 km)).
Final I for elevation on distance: -1.27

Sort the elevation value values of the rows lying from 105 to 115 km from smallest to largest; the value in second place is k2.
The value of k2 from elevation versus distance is 1.169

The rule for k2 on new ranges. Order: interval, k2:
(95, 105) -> 1.18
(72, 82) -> 1.1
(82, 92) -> 1.126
